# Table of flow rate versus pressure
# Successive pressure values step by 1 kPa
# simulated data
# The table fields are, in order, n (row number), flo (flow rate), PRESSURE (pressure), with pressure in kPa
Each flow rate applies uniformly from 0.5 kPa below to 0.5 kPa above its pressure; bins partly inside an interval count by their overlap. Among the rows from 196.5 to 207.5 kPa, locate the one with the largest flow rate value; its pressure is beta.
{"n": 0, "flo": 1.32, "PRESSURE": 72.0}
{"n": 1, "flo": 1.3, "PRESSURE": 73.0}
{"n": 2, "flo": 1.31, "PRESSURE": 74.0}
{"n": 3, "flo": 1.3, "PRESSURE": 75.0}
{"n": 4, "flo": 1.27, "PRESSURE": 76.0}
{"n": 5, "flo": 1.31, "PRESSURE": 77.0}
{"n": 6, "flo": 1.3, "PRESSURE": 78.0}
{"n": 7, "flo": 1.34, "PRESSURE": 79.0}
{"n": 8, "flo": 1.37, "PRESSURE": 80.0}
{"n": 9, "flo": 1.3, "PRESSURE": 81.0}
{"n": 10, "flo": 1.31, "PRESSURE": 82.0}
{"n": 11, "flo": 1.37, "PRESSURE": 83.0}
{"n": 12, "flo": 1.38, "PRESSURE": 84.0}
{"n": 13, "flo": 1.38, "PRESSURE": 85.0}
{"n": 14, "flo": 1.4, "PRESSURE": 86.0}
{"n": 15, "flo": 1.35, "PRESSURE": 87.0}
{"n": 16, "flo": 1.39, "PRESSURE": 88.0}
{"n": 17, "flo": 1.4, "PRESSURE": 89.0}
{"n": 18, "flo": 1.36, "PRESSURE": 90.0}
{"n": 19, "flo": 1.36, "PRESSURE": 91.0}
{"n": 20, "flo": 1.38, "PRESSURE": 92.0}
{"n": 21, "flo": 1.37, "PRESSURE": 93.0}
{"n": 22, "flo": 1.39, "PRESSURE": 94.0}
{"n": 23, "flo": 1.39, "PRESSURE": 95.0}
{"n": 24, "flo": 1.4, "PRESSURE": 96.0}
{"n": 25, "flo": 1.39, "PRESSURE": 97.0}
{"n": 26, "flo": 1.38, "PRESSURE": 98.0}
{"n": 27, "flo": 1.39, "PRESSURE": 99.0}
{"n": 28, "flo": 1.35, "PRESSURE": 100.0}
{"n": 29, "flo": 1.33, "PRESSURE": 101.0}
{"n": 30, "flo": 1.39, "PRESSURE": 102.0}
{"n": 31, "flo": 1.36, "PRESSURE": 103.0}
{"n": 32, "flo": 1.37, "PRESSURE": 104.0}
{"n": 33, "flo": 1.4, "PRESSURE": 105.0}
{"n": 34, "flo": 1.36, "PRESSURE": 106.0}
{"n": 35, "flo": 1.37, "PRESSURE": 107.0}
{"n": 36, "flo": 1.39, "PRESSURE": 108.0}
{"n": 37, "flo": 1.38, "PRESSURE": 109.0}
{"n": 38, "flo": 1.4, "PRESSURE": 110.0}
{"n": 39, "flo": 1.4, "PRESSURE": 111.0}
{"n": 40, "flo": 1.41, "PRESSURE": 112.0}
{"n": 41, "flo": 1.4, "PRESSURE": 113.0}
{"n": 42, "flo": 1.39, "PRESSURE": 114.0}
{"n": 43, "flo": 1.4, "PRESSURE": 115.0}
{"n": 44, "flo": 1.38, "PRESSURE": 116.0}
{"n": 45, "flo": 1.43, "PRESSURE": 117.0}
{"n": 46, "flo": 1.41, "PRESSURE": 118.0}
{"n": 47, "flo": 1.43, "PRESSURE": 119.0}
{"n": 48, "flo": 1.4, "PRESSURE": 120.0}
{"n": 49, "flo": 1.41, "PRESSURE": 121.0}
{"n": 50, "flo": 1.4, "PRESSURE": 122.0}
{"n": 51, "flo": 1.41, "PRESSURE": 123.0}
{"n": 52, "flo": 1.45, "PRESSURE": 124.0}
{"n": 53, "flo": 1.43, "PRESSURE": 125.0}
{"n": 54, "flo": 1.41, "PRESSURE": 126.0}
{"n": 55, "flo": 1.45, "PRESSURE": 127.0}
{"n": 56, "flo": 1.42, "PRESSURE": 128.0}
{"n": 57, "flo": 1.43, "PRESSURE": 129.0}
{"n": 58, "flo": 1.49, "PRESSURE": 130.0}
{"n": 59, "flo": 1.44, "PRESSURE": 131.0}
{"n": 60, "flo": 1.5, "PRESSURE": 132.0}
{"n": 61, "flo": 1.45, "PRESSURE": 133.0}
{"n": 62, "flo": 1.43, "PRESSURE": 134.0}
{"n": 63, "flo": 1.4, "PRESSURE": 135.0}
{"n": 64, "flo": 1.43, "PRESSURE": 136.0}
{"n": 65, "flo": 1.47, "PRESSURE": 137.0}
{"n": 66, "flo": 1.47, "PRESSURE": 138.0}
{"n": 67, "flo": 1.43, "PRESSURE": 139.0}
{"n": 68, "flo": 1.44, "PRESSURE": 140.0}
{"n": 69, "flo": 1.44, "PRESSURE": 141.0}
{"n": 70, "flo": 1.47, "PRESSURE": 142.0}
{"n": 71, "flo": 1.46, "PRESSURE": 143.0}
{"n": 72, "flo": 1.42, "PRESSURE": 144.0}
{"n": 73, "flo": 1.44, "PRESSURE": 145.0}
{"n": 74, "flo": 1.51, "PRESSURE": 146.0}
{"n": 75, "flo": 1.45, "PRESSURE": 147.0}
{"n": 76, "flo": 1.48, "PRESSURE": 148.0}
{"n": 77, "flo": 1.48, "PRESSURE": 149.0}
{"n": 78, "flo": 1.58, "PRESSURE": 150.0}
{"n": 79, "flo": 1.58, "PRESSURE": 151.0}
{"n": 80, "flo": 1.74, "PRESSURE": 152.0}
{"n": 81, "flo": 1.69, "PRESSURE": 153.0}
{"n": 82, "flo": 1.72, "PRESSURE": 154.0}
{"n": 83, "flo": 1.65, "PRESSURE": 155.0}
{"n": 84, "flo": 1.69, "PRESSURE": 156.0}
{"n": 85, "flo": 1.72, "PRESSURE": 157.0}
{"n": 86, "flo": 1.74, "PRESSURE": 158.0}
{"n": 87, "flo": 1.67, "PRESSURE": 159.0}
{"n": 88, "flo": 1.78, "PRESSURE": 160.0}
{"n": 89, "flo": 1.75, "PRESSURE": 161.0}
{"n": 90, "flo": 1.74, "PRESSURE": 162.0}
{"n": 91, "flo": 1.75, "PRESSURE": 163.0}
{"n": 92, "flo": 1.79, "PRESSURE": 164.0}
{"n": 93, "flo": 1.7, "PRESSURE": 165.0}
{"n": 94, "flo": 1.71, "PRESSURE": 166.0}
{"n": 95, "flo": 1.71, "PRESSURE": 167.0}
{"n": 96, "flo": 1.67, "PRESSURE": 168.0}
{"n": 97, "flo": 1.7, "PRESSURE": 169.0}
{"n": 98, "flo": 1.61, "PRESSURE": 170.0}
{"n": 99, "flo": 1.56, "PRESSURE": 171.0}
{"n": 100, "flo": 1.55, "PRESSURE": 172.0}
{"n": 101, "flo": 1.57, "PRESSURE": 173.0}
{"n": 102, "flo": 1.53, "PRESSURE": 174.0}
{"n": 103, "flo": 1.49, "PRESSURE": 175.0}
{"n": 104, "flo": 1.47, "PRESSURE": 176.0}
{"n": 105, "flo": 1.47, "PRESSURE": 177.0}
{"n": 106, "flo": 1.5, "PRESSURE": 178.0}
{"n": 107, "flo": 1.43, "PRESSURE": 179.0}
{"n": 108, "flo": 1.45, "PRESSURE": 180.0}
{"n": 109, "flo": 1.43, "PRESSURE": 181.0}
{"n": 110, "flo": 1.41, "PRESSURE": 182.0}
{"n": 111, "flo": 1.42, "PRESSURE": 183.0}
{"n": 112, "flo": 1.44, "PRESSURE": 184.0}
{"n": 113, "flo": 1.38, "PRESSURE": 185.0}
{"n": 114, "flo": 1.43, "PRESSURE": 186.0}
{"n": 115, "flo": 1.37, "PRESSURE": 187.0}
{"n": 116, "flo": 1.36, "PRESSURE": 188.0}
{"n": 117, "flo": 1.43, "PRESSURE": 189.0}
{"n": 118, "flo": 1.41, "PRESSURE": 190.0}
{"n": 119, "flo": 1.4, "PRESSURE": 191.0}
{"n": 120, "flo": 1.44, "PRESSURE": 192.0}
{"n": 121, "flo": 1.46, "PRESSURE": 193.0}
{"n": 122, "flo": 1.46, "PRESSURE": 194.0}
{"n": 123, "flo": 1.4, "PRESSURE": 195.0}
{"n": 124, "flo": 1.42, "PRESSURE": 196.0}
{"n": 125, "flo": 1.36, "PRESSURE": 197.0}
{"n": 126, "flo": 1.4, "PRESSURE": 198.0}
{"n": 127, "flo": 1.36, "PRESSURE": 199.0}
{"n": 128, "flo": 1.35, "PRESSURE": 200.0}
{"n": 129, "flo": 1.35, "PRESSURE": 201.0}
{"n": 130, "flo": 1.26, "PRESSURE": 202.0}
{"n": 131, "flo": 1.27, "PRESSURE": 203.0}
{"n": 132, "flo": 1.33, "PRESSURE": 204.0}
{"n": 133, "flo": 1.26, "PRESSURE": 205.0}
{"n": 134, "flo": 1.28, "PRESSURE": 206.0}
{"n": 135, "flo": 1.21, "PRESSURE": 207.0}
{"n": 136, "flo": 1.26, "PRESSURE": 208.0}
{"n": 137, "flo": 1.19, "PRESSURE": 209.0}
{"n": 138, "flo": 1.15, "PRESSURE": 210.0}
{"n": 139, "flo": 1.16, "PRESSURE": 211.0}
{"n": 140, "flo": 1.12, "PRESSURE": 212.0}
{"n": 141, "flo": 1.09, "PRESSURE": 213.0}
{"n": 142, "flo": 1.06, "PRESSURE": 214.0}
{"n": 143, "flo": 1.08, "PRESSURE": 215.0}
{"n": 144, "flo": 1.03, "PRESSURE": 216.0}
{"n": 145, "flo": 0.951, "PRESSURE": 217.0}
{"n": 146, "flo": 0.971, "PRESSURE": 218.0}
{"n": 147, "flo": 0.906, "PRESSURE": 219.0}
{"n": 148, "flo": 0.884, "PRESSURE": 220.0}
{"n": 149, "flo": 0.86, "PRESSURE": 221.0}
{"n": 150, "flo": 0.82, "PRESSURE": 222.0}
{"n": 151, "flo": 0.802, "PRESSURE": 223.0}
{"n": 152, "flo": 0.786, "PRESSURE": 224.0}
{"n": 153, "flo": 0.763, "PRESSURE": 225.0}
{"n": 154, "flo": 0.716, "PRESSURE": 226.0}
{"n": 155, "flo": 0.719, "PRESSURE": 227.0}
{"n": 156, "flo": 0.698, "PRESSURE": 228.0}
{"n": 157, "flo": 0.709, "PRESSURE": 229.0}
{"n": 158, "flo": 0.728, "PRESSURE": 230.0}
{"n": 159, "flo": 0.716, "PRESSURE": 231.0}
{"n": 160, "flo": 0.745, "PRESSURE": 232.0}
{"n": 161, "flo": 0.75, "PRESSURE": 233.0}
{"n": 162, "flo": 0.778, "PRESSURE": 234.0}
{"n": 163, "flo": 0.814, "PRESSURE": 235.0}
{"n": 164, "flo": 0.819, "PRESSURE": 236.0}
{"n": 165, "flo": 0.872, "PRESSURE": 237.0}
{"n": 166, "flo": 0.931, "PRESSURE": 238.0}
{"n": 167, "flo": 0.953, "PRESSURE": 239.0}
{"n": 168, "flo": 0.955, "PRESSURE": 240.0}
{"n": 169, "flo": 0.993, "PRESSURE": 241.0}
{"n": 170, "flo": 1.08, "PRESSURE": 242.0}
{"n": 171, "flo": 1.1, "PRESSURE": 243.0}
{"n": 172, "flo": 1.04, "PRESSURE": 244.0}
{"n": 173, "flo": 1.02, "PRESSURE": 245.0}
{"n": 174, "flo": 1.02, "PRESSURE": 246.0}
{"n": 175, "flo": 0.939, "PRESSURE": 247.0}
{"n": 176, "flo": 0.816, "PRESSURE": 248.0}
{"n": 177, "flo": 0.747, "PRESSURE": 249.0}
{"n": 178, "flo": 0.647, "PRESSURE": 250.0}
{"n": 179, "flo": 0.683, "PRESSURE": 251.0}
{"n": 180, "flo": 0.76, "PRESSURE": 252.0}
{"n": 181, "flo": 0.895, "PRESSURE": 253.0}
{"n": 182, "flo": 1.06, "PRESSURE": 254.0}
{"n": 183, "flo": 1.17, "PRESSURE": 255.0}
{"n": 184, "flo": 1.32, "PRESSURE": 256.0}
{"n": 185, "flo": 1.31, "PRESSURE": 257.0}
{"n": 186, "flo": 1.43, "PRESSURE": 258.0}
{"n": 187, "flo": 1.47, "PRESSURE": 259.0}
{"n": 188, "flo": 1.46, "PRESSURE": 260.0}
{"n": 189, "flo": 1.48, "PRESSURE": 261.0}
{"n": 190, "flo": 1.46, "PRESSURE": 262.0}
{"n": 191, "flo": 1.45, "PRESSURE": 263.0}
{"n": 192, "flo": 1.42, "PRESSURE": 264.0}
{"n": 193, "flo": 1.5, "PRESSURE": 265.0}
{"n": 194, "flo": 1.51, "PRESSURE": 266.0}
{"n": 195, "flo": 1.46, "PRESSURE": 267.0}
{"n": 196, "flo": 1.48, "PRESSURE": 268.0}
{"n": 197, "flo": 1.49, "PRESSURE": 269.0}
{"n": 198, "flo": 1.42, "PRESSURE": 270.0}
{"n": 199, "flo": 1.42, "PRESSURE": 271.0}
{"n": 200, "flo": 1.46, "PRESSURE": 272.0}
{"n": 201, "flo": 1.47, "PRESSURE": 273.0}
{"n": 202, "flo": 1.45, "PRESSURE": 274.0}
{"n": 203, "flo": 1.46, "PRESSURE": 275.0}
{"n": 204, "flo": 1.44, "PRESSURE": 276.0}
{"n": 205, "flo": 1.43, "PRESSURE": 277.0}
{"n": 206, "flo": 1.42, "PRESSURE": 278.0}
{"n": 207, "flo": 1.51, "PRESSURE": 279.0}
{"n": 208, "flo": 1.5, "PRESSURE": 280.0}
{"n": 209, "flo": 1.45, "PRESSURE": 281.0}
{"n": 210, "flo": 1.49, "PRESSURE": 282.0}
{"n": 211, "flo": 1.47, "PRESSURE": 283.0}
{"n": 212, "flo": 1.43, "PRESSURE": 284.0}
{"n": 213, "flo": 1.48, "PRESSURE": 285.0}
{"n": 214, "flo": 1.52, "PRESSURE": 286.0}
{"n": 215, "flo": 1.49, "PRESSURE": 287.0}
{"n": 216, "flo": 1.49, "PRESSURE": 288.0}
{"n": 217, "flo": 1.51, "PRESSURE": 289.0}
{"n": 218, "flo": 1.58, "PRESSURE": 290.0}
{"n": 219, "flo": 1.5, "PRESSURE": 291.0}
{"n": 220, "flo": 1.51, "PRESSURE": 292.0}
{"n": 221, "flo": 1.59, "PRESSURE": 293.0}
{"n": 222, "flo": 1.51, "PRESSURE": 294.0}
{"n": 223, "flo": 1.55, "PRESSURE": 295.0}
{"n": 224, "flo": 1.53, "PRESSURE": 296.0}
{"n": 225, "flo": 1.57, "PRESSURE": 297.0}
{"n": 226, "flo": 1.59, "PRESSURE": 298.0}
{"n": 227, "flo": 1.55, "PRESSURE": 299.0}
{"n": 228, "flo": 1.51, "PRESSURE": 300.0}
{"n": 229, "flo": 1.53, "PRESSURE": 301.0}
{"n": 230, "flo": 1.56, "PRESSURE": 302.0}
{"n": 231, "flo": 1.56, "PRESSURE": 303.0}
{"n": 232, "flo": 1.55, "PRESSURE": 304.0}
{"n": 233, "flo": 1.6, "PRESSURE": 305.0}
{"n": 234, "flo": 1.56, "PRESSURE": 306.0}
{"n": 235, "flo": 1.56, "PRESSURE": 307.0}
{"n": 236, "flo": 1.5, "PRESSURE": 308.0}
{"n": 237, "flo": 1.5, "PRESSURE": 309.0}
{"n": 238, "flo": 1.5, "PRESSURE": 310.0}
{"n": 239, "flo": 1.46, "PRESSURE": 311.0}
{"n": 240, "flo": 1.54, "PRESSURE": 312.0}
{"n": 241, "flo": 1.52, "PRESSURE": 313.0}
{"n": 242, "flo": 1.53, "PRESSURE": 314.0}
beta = 198.0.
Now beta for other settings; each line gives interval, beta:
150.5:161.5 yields 160.0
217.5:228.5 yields 218.0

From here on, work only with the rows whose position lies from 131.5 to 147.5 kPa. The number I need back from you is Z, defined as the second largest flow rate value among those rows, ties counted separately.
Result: 1.5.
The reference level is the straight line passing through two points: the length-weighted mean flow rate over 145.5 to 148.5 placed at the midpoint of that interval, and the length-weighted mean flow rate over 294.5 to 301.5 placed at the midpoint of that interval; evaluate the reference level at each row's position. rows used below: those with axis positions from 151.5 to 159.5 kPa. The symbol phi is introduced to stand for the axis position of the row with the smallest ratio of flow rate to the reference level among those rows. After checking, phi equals 155.0 kPa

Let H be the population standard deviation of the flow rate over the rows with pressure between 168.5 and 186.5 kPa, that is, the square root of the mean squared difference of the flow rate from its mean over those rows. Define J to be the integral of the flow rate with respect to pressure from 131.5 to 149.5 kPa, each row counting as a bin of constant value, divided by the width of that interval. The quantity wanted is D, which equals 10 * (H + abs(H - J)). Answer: 14.5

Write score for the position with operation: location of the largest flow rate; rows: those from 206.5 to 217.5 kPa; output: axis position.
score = 208.0 kPa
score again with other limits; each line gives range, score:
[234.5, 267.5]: 266.0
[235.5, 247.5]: 243.0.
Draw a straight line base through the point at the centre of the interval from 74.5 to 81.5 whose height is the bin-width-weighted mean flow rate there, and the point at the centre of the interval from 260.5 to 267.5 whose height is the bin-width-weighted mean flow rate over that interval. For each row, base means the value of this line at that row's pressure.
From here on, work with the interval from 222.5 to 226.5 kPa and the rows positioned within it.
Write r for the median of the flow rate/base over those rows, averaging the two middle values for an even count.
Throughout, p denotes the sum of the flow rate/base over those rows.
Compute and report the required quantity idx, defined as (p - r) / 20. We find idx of 0.08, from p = 2.1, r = 0.54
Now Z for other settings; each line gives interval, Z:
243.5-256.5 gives 1.17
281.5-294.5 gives 1.58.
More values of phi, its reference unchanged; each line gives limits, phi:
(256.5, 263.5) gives 257.0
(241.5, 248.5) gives 248.0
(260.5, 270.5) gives 270.0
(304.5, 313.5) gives 311.0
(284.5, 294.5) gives 285.0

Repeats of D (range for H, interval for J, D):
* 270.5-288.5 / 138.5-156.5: 15.4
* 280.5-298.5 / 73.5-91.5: 13.4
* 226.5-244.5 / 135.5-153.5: 15.0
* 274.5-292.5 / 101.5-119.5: 13.9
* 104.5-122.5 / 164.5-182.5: 15.5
